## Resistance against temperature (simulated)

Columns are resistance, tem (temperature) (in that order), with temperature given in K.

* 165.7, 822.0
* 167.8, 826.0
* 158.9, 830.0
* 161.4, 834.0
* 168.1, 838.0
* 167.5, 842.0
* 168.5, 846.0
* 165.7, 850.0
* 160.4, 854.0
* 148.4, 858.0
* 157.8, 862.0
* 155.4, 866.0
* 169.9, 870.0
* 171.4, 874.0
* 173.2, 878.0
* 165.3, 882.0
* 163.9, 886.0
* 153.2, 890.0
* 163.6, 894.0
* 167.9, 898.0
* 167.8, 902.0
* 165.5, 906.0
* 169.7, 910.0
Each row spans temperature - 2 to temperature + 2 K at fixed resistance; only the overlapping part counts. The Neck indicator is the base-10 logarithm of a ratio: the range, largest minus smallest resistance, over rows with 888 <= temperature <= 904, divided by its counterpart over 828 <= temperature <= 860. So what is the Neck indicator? -0.1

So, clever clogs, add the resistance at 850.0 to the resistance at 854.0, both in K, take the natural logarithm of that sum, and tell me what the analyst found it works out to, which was 5.79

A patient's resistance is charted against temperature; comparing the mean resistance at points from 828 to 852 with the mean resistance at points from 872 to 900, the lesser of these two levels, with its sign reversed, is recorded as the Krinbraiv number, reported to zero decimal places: -165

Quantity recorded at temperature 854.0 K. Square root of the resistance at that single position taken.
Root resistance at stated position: 12.66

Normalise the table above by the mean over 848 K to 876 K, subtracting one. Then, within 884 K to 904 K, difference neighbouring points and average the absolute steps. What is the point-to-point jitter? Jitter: 0.040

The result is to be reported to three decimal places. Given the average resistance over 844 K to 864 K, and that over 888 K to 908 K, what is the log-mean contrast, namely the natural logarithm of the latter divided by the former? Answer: 0.021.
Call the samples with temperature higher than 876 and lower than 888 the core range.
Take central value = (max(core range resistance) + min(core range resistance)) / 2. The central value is 169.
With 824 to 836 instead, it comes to 163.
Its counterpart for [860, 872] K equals 163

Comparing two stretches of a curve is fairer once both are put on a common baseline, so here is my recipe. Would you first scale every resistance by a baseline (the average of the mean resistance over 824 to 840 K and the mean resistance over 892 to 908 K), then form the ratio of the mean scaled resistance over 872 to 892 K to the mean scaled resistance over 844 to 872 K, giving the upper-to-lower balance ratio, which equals 1.028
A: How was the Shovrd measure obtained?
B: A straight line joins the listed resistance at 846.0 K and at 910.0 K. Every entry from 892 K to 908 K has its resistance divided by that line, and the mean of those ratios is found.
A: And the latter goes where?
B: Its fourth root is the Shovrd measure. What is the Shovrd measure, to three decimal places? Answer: 0.995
